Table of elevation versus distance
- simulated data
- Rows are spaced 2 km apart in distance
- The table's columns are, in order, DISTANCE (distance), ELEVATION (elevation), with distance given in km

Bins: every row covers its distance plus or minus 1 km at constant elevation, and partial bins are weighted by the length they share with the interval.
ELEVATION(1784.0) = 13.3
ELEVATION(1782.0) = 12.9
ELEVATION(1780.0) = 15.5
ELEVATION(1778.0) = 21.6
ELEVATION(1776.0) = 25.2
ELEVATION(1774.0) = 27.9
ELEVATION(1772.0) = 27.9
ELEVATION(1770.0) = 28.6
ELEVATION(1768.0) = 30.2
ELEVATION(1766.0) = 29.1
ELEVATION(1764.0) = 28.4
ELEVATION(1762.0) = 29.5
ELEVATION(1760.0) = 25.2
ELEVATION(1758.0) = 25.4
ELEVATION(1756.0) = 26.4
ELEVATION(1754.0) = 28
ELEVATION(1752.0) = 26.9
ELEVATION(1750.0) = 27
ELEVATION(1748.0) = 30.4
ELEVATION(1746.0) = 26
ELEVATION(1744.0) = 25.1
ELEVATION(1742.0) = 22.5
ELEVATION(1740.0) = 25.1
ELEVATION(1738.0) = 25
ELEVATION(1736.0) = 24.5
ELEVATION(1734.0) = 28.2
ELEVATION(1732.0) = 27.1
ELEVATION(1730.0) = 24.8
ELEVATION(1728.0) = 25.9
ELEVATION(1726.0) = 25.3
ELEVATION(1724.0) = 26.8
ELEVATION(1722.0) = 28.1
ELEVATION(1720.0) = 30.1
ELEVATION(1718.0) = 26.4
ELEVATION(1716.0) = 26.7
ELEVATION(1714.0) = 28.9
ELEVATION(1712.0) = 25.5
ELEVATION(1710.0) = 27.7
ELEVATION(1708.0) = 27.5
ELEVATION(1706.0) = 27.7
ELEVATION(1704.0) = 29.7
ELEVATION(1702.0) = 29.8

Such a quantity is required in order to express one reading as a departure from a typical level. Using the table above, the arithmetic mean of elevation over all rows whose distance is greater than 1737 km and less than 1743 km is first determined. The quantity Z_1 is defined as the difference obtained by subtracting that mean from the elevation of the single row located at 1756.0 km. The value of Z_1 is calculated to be 2.2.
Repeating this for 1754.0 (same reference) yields 3.8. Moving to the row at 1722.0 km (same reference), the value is 3.9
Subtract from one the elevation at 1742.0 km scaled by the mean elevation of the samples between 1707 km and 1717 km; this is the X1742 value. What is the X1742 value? 0.17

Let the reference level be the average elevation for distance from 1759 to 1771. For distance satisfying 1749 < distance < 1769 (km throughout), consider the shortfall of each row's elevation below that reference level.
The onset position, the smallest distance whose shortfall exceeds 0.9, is 1750.0 km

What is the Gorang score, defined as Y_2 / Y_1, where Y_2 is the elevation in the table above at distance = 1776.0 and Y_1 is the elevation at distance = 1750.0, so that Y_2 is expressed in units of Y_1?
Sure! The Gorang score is 0.93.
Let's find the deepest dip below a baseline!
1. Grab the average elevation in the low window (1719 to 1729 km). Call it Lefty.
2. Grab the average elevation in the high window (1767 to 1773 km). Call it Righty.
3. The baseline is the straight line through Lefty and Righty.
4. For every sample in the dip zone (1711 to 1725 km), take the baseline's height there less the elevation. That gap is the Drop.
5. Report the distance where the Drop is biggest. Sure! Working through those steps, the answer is 1712.0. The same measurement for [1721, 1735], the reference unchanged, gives 1730.0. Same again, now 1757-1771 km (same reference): 1760.0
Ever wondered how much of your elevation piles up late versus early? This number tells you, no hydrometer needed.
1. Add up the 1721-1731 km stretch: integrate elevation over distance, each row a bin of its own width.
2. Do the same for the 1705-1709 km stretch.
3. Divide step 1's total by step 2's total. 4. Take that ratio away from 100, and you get 97.6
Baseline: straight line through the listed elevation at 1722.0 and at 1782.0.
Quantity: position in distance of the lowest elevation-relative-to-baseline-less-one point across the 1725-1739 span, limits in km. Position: 1726.0 km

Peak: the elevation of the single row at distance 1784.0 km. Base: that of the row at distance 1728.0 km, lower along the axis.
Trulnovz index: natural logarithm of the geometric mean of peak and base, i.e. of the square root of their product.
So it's 2.92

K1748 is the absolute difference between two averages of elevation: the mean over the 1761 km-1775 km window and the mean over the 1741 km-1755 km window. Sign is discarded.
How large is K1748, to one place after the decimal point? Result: 2.2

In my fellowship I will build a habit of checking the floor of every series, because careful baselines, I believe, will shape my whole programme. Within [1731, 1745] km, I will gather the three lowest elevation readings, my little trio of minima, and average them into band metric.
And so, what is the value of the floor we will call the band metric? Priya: 24.0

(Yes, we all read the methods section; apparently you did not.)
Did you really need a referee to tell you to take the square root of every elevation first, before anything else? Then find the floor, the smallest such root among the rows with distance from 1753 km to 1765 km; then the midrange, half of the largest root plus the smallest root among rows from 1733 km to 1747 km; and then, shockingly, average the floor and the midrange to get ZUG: 5.02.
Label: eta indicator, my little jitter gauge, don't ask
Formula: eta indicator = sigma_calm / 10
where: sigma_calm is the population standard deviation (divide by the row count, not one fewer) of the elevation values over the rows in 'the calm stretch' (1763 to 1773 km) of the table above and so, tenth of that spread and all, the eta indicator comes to 0.078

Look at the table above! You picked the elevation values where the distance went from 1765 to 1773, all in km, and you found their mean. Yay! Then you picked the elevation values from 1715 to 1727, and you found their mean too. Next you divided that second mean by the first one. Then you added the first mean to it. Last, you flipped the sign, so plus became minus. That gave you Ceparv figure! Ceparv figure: -29.9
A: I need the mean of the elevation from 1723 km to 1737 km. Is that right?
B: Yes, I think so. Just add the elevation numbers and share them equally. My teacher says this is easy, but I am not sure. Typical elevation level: 26.1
